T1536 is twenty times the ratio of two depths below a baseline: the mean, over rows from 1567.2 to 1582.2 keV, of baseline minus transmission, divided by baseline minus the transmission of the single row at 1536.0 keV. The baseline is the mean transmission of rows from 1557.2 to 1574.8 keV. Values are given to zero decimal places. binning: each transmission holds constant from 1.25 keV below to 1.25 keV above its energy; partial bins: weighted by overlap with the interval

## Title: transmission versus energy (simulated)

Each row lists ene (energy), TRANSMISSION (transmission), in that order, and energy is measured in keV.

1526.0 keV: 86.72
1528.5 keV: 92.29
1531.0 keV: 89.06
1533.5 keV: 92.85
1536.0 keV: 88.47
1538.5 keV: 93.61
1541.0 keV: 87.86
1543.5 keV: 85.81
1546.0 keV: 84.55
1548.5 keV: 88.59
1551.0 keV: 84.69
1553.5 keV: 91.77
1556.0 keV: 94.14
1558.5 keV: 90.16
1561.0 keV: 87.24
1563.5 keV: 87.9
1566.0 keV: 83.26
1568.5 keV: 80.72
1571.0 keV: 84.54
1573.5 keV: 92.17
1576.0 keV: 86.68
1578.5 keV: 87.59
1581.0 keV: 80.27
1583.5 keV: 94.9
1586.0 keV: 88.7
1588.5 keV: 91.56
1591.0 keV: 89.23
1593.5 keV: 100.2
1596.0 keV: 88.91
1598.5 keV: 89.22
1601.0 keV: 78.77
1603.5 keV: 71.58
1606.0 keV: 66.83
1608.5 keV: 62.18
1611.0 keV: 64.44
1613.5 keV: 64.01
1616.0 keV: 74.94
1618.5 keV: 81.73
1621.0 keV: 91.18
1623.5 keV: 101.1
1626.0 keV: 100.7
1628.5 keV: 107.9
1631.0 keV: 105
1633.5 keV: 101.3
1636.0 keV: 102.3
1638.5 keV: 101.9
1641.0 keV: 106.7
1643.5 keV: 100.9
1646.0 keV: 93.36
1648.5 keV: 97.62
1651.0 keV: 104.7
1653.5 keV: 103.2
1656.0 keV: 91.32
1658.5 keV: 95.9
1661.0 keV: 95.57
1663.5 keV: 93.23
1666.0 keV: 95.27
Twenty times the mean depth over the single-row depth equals -13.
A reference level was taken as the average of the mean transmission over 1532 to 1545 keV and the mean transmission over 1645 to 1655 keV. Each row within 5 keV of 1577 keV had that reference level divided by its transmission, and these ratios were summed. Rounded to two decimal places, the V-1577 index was 4.38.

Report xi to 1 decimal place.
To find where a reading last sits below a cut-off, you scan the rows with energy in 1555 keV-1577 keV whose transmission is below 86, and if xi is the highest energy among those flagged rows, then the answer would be 1571.0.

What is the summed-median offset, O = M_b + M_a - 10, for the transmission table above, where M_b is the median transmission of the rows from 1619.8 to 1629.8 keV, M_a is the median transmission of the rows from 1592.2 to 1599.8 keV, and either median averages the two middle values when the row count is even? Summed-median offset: 180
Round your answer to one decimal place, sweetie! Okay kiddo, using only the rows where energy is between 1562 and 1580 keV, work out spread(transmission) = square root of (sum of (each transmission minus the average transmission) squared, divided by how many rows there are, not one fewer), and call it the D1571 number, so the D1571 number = 3.4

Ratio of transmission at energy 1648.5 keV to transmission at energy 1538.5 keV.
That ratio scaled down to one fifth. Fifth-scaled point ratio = 0.209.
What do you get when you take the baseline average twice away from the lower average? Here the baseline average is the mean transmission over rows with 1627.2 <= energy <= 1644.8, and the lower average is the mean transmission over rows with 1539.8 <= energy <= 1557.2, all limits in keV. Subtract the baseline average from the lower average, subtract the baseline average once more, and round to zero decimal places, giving -119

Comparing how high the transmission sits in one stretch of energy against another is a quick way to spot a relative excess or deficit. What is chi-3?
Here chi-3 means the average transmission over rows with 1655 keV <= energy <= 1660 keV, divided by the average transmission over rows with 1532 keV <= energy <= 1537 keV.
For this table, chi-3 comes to 1.03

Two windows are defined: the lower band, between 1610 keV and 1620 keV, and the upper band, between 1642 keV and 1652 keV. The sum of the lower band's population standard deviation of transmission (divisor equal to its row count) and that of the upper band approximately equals 12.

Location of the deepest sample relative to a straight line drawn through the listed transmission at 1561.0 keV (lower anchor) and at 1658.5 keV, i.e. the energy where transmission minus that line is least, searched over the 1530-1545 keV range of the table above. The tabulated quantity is 1543.5 keV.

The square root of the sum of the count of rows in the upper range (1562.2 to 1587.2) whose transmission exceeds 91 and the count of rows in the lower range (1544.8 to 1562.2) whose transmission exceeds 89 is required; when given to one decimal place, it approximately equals 2.2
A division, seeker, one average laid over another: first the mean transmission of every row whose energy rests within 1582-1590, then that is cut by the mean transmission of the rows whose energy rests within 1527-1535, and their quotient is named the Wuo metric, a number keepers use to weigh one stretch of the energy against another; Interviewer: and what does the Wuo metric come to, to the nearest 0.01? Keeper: 1.00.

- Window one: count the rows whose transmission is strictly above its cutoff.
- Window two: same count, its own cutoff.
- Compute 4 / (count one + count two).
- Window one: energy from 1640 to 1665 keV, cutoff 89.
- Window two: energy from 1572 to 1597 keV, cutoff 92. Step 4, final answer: 0.3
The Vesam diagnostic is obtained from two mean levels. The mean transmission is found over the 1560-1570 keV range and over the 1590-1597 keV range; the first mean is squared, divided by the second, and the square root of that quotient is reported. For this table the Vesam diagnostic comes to 8.8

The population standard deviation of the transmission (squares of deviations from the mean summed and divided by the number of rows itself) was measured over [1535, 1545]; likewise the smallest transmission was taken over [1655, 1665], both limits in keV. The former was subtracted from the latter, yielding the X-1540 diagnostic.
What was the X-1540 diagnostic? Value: 88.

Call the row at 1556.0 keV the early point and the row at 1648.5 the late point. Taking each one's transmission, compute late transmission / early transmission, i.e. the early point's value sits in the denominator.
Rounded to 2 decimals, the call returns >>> 1.04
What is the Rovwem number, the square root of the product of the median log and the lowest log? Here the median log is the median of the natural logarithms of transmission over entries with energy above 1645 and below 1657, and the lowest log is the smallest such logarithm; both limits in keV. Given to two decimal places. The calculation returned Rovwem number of 4.55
